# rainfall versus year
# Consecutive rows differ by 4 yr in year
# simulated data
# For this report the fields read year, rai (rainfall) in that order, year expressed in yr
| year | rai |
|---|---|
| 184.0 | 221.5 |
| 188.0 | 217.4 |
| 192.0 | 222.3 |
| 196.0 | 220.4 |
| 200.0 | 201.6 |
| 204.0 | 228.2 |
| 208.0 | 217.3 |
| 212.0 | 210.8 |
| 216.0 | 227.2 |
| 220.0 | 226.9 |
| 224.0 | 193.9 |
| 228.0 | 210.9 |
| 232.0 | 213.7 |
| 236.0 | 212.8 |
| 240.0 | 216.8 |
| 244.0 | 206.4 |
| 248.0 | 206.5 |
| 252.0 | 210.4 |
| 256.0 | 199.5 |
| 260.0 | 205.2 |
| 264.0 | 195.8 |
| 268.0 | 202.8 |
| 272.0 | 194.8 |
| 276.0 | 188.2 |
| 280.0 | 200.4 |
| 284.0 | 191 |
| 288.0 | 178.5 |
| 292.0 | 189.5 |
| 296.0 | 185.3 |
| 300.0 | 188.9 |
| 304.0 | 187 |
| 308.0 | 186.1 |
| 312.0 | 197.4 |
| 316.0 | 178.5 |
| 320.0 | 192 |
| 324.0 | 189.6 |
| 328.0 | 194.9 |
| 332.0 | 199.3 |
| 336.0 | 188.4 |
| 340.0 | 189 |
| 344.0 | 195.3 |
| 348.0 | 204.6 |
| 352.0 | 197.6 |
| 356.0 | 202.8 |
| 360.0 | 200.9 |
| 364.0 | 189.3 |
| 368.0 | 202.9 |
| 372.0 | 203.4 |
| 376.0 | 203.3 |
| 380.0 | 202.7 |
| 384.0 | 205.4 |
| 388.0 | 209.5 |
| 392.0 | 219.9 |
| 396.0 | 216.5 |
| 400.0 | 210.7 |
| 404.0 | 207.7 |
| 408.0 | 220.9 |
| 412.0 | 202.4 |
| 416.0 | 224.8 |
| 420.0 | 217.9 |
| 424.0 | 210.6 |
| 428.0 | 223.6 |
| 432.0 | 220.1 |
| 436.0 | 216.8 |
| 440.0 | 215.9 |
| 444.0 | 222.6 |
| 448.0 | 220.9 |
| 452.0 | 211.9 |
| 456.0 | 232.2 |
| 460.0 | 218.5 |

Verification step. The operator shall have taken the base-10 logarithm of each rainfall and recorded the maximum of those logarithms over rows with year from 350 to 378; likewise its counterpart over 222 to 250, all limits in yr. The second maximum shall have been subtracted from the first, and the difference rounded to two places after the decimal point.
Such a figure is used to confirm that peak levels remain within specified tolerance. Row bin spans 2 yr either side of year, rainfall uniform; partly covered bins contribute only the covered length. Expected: -0.03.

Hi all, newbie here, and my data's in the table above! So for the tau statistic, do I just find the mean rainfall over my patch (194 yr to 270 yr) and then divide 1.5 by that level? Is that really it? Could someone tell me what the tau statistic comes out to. 0.0071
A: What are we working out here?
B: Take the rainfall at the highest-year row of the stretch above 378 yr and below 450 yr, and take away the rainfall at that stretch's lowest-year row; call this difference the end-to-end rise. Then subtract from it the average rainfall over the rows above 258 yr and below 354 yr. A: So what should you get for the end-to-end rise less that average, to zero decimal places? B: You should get -174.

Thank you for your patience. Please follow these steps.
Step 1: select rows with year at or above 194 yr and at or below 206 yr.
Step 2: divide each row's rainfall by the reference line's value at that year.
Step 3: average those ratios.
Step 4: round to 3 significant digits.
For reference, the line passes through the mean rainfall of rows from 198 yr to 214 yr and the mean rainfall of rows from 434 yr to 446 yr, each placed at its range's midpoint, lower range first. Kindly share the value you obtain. 1.01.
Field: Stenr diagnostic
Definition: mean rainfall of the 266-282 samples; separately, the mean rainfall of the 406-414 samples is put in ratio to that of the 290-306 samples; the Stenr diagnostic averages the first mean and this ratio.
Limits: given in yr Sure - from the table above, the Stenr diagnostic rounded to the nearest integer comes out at 99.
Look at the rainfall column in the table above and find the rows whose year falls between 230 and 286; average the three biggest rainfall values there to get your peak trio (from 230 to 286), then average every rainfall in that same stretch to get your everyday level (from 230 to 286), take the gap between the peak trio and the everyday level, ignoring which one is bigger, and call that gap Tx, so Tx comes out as 11.3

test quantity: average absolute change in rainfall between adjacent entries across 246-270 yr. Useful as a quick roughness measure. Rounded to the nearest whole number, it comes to 7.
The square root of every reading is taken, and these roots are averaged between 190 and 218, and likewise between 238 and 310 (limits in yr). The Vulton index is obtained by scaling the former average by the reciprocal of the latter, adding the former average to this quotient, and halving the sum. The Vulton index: 7.91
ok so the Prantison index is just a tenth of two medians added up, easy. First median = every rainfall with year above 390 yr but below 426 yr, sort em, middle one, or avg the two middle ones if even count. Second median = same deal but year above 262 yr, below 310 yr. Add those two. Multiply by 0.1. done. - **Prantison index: 40.6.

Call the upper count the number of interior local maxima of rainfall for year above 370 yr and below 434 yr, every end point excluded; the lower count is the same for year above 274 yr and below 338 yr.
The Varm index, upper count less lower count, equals -2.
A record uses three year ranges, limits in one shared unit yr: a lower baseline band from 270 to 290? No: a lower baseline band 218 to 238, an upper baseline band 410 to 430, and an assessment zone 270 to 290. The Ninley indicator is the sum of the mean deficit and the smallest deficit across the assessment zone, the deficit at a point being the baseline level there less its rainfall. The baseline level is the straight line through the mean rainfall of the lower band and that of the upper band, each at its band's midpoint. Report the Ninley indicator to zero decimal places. 35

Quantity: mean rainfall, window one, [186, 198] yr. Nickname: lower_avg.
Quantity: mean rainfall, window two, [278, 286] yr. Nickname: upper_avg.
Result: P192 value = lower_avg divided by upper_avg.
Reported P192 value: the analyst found 1.12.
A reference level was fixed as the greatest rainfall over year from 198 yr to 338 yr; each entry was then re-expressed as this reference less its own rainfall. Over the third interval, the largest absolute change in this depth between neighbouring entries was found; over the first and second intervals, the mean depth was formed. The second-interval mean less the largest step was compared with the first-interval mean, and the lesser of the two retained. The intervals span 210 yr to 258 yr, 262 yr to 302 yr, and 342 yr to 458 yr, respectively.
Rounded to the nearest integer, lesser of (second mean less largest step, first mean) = 14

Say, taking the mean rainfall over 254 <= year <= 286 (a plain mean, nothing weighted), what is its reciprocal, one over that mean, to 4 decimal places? 0.0051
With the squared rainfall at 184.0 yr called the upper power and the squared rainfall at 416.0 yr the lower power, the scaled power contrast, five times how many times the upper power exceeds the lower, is 4.9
